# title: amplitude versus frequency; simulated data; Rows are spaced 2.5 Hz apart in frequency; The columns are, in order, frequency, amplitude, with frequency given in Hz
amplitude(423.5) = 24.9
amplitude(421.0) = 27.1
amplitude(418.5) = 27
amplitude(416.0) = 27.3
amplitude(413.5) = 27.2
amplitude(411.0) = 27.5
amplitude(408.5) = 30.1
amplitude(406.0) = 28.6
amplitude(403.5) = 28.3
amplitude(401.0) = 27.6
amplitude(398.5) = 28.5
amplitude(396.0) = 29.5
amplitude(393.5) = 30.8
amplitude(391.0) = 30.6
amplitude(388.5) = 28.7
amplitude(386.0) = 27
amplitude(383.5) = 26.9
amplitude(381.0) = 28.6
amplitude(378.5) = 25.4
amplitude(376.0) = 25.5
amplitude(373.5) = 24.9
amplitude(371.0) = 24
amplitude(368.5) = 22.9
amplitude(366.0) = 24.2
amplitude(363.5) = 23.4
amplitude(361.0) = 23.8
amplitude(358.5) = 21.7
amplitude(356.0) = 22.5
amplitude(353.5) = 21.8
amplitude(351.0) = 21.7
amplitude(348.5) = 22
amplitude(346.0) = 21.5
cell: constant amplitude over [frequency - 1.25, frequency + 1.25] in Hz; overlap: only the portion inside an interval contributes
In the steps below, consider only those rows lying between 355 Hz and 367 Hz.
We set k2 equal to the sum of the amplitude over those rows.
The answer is 116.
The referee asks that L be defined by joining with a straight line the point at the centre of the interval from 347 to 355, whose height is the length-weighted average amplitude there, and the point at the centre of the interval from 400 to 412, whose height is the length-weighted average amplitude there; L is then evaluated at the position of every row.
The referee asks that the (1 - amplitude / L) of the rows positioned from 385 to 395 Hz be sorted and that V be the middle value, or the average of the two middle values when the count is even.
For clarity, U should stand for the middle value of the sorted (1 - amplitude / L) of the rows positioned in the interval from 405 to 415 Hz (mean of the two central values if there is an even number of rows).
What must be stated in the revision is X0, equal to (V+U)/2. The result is -0.046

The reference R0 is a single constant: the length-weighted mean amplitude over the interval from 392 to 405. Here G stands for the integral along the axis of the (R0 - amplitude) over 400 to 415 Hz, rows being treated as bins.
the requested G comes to 11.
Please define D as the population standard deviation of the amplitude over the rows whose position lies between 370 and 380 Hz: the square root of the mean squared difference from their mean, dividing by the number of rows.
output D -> 0.59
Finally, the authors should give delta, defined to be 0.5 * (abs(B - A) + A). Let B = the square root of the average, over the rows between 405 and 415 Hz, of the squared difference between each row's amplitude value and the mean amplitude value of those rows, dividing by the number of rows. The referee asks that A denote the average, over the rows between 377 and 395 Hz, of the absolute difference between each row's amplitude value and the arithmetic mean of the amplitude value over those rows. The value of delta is 1.02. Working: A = 1.59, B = 1.14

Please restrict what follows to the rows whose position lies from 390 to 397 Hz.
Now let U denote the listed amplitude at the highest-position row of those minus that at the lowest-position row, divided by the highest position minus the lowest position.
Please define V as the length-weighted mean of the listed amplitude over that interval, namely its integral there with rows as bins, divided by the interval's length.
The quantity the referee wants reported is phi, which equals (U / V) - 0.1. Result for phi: -0.107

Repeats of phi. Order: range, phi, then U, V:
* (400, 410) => -0.088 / 0.3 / 29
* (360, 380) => -0.096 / 0.1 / 24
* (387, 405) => -0.101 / 0.0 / 29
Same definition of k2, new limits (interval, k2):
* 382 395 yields 144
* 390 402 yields 147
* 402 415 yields 142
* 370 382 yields 128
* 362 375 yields 119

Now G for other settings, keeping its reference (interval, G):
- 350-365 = 97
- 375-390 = 28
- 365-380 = 66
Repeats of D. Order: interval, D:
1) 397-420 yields 0.92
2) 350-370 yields 0.92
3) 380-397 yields 1.44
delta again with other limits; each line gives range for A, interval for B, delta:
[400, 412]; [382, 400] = 0.72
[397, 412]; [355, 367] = 0.45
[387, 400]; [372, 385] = 0.67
